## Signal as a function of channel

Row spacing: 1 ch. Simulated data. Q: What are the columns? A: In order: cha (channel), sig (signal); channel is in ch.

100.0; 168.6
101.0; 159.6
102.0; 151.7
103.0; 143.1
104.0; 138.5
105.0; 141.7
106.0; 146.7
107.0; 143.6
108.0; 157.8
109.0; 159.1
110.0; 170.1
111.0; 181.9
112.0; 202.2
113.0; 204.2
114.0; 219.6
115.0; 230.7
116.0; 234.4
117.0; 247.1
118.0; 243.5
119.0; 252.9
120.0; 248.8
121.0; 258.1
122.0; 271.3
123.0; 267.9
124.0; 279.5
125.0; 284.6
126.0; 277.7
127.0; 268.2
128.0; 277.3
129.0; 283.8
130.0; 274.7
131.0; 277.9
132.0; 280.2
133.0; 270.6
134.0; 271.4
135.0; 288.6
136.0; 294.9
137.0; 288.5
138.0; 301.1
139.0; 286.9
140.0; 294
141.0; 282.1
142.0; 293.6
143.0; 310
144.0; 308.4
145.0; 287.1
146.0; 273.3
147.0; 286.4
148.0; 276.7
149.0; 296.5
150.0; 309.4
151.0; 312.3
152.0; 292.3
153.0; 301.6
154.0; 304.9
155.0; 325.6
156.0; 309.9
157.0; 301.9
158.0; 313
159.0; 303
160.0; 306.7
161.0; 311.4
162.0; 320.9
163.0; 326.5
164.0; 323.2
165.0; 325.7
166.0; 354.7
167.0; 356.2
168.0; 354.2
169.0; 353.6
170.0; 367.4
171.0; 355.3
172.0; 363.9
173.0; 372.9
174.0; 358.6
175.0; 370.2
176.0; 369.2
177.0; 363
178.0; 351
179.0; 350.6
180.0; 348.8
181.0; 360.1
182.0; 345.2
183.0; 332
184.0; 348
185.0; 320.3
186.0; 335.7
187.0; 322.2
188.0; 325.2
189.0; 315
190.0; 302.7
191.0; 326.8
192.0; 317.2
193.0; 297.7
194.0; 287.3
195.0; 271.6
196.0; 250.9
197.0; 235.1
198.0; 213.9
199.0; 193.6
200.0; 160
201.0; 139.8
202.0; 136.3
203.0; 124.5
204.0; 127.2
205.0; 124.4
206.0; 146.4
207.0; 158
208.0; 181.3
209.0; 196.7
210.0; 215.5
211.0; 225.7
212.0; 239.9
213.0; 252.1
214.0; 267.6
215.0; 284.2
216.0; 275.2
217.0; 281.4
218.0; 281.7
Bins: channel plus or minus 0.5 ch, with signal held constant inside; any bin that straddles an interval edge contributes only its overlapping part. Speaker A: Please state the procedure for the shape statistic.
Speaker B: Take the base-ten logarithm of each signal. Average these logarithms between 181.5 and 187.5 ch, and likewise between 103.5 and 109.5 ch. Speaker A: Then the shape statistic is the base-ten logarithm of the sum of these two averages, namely 0.67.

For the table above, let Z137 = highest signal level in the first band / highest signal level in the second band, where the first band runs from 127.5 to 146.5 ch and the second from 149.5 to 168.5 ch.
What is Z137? 0.87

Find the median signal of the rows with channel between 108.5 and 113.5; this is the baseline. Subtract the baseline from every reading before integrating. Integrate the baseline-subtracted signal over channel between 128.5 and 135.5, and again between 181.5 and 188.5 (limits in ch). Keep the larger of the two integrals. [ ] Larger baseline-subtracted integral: 1055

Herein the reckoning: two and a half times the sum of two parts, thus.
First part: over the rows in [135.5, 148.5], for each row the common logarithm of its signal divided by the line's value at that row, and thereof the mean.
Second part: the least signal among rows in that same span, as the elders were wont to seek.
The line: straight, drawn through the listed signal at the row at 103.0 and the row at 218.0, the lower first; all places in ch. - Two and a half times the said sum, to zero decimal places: 684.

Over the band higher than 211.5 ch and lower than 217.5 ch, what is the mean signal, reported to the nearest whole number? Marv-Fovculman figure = 267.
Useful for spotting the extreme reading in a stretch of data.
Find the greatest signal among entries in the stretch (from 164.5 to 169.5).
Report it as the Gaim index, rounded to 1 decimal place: 356.2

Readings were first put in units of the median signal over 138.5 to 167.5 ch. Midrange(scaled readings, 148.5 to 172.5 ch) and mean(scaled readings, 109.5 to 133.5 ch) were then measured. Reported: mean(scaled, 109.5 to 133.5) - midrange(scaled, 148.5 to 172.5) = -0.26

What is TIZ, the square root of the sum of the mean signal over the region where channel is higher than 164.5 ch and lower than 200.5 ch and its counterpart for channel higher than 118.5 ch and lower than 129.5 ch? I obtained 24.3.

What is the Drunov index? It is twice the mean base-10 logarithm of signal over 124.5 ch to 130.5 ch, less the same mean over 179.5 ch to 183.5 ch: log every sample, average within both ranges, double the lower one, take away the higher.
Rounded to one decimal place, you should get 2.3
